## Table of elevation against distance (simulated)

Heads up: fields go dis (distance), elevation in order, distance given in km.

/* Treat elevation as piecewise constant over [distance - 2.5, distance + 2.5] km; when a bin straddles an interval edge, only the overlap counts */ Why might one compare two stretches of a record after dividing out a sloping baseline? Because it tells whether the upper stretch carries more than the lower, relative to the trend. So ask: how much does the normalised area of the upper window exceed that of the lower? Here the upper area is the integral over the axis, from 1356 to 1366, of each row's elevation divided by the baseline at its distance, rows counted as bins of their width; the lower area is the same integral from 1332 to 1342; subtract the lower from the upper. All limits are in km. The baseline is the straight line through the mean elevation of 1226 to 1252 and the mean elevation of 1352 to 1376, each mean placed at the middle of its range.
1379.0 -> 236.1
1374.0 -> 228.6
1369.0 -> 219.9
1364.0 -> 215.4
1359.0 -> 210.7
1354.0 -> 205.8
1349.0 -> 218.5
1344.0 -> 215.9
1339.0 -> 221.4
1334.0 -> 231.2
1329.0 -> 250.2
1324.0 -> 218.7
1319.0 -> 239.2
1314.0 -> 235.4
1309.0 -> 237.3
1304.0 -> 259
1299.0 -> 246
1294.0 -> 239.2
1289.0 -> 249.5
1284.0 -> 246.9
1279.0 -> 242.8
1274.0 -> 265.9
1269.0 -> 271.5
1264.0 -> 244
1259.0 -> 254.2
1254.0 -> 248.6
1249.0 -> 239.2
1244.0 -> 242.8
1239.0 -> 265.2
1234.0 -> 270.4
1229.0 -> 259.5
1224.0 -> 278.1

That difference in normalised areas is -0.24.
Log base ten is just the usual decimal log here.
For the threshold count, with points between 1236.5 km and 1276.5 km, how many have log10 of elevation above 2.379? 7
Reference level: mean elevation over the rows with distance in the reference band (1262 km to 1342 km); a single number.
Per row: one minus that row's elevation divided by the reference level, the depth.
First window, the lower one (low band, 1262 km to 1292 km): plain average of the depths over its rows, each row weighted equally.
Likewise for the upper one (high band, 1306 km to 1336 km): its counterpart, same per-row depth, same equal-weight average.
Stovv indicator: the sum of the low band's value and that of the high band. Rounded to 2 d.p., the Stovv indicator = -0.01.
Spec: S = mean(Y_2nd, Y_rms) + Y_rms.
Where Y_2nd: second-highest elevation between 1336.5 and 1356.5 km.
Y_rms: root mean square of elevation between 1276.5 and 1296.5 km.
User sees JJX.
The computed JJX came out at 476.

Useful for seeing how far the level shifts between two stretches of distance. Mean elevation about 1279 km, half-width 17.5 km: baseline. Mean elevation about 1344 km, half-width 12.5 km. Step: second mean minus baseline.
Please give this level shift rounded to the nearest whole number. -33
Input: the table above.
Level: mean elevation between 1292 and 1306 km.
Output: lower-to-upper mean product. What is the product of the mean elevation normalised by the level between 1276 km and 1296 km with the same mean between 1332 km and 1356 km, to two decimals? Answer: 0.87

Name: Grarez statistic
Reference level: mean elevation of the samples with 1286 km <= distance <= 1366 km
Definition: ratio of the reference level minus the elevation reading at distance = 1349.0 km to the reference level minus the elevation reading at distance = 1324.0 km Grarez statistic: 1.0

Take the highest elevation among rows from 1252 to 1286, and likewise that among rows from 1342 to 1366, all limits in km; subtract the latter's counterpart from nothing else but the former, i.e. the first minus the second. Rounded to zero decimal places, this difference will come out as 53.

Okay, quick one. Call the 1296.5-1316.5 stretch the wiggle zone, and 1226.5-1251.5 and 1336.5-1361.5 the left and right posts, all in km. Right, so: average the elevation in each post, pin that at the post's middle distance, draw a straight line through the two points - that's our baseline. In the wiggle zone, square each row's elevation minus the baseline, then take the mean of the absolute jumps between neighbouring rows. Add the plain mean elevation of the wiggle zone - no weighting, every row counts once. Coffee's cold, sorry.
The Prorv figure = 683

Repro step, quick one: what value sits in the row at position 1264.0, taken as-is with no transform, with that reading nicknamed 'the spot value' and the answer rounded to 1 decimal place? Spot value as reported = 244.0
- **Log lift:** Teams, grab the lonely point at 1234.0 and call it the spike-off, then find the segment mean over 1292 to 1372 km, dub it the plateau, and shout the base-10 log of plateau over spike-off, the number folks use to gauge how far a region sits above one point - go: -0.072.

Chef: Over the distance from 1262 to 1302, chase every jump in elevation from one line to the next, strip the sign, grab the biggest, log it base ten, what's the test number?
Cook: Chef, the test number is 1.44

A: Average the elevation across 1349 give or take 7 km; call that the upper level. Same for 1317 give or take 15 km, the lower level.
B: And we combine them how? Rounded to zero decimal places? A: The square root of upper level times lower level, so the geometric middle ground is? 226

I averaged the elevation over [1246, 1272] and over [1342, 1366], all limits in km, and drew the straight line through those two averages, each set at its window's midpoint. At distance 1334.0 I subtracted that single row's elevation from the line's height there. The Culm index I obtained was -9.9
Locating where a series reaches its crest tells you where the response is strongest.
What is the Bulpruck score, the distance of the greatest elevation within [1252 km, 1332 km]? 1269.0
